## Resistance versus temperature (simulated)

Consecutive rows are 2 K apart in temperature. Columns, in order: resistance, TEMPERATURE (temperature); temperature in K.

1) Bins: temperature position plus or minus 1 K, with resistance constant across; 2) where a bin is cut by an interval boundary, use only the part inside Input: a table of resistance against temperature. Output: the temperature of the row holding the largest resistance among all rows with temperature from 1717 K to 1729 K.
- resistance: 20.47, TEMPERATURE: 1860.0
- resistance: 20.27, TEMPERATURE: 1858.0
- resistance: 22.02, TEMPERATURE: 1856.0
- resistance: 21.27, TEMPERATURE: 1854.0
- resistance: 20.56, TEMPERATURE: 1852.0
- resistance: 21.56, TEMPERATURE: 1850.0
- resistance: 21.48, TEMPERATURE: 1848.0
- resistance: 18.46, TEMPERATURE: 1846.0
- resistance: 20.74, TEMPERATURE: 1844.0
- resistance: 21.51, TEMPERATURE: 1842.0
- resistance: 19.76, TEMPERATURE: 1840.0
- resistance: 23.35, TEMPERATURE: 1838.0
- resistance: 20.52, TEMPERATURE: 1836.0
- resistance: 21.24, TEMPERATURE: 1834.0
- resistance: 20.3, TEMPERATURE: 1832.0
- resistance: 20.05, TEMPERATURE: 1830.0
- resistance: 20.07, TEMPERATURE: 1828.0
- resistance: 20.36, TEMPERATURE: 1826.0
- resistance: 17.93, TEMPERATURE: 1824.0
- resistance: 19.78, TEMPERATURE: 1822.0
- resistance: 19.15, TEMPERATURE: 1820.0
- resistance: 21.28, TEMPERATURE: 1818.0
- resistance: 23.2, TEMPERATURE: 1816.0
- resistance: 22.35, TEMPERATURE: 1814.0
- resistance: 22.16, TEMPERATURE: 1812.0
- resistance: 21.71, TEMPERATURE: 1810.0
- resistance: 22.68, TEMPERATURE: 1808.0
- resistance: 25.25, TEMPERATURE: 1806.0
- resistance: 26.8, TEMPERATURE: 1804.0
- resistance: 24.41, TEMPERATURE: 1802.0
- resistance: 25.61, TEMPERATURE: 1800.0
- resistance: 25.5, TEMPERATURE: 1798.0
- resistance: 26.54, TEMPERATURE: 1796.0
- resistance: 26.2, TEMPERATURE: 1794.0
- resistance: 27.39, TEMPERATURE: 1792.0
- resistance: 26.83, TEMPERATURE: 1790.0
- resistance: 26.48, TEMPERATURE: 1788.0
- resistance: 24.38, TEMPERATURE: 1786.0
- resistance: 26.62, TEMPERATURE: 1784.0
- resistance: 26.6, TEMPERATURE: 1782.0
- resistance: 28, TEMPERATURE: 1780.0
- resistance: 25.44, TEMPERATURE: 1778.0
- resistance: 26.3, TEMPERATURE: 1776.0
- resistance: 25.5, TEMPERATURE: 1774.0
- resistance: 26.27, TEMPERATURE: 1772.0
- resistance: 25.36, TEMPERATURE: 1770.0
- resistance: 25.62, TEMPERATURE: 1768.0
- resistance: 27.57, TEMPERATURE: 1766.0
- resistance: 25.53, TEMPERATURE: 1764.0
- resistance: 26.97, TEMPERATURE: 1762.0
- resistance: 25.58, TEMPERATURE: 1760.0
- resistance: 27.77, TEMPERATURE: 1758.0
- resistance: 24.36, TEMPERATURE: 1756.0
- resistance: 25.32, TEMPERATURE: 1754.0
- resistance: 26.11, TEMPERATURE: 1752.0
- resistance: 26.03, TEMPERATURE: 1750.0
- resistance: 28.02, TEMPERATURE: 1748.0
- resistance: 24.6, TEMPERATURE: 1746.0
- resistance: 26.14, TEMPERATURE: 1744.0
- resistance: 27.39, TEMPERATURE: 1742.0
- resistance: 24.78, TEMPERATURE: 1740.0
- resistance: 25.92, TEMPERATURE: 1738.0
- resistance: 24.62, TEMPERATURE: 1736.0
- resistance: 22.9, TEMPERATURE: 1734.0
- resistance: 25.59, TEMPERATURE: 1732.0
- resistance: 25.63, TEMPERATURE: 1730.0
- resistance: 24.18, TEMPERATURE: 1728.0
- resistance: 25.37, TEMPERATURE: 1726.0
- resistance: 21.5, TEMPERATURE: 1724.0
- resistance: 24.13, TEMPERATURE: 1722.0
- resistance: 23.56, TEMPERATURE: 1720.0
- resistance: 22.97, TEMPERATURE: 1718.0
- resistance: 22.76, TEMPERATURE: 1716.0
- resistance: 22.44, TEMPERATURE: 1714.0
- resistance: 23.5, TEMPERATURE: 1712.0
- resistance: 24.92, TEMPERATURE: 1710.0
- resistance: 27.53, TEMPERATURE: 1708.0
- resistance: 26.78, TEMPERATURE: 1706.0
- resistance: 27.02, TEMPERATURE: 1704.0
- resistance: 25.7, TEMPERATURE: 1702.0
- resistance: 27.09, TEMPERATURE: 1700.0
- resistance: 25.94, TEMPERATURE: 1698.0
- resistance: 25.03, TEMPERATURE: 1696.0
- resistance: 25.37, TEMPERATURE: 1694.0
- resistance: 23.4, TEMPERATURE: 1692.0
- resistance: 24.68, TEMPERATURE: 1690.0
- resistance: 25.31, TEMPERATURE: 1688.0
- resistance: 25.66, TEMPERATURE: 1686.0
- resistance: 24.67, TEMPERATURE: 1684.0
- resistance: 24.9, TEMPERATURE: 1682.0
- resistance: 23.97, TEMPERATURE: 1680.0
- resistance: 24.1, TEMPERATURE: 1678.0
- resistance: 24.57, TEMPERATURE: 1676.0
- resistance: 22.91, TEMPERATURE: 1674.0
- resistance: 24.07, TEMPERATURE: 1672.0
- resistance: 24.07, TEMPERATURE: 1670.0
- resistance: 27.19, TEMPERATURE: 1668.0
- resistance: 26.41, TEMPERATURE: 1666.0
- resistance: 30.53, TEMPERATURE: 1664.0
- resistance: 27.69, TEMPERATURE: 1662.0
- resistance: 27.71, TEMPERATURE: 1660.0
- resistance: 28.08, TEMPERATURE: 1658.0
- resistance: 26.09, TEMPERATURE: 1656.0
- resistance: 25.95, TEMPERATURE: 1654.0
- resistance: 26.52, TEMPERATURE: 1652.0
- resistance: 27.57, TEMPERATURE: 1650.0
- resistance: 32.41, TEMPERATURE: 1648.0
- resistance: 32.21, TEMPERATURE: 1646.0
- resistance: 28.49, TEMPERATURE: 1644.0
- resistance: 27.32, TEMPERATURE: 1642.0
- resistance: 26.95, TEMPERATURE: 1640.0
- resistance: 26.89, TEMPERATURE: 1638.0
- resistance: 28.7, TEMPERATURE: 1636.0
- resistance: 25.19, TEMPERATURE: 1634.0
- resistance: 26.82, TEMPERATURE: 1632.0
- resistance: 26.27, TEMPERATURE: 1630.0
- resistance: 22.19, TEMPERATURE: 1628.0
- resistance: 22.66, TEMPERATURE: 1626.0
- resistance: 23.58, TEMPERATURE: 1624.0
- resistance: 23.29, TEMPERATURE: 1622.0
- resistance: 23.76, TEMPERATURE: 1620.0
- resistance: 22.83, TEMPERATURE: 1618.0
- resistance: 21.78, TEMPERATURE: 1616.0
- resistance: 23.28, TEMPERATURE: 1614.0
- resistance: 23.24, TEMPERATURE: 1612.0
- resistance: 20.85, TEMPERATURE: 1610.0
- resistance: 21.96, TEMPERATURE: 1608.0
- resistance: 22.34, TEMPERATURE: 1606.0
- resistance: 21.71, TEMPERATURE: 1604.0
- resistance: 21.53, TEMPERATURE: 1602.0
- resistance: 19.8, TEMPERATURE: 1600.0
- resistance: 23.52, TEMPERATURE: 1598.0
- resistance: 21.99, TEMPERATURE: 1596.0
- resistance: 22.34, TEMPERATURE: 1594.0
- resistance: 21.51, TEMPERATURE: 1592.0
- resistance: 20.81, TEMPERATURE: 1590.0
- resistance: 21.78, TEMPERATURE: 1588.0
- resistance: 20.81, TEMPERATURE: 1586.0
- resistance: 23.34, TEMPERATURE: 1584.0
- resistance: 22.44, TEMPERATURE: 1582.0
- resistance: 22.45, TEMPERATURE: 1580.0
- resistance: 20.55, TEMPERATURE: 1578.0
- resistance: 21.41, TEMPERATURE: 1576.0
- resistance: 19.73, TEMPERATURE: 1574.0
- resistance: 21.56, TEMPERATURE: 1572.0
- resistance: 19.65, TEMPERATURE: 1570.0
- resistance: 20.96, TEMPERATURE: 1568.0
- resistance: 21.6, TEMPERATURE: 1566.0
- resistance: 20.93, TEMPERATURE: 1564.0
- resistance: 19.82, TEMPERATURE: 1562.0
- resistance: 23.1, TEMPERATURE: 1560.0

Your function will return 1726.0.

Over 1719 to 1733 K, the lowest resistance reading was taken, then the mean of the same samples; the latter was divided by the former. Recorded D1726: 1.13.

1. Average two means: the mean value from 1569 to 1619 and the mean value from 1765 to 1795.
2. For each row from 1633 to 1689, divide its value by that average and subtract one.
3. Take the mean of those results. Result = 0.11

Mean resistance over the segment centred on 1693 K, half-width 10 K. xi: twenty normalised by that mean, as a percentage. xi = 79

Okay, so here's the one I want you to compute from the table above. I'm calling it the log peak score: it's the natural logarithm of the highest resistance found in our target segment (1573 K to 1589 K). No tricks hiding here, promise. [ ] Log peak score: 3.15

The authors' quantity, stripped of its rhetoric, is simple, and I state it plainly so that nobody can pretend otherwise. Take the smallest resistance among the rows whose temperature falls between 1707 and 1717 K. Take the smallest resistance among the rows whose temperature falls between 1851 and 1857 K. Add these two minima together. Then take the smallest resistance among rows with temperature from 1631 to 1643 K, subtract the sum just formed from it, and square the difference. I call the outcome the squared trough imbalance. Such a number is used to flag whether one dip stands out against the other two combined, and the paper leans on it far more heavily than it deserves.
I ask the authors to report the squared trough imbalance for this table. 317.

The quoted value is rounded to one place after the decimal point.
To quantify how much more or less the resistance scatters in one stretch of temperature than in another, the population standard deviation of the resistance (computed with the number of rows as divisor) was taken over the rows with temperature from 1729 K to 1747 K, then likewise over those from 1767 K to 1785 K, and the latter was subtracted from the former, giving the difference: 0.4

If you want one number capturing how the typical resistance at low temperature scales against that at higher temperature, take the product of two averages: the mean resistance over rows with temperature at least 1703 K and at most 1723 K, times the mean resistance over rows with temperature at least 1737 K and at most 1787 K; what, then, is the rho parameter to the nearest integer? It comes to 641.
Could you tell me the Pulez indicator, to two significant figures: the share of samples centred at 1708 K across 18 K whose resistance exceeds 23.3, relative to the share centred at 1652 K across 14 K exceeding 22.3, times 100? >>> 78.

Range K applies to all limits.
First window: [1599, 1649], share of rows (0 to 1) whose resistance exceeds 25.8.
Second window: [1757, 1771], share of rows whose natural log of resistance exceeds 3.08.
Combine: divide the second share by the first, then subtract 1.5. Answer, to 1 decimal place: 1.3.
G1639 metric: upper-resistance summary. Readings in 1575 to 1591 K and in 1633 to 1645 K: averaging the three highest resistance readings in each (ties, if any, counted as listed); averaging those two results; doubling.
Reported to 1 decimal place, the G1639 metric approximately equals 50.9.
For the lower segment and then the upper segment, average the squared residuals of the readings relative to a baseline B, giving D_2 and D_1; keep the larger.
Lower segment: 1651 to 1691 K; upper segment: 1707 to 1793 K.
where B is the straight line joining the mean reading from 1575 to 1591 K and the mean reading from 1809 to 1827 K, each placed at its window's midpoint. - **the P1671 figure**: 22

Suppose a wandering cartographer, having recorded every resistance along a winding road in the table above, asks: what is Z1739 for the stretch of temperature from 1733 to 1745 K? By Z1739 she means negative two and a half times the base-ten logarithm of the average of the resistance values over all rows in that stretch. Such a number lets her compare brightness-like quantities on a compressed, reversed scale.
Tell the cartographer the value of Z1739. -3.51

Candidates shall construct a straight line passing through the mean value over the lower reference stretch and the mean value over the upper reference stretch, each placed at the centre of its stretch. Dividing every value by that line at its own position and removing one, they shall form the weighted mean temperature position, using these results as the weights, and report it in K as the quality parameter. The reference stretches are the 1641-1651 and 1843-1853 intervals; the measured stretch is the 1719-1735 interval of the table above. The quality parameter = 1725.6 K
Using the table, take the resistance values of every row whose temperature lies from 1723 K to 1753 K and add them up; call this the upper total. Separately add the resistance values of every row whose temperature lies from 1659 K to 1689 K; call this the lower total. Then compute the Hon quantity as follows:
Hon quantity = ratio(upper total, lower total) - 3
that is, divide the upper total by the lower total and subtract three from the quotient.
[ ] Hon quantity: -2.01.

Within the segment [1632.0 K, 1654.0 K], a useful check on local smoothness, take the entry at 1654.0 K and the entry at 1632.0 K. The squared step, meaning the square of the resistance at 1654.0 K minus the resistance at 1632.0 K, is 1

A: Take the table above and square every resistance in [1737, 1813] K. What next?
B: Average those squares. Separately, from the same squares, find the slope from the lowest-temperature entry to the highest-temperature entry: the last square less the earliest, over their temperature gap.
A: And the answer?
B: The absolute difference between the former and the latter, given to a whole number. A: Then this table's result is 669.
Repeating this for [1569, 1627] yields 481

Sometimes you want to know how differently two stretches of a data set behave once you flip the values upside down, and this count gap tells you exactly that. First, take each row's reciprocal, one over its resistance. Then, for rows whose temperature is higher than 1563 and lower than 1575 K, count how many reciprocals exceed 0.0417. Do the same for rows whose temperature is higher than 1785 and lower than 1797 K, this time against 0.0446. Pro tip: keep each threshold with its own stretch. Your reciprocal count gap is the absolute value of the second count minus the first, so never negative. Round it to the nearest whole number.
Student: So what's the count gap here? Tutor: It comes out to 6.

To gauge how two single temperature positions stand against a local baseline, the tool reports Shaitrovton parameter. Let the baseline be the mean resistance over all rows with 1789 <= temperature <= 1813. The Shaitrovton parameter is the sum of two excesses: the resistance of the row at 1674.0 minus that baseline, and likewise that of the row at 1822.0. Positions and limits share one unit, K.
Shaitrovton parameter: -7.5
